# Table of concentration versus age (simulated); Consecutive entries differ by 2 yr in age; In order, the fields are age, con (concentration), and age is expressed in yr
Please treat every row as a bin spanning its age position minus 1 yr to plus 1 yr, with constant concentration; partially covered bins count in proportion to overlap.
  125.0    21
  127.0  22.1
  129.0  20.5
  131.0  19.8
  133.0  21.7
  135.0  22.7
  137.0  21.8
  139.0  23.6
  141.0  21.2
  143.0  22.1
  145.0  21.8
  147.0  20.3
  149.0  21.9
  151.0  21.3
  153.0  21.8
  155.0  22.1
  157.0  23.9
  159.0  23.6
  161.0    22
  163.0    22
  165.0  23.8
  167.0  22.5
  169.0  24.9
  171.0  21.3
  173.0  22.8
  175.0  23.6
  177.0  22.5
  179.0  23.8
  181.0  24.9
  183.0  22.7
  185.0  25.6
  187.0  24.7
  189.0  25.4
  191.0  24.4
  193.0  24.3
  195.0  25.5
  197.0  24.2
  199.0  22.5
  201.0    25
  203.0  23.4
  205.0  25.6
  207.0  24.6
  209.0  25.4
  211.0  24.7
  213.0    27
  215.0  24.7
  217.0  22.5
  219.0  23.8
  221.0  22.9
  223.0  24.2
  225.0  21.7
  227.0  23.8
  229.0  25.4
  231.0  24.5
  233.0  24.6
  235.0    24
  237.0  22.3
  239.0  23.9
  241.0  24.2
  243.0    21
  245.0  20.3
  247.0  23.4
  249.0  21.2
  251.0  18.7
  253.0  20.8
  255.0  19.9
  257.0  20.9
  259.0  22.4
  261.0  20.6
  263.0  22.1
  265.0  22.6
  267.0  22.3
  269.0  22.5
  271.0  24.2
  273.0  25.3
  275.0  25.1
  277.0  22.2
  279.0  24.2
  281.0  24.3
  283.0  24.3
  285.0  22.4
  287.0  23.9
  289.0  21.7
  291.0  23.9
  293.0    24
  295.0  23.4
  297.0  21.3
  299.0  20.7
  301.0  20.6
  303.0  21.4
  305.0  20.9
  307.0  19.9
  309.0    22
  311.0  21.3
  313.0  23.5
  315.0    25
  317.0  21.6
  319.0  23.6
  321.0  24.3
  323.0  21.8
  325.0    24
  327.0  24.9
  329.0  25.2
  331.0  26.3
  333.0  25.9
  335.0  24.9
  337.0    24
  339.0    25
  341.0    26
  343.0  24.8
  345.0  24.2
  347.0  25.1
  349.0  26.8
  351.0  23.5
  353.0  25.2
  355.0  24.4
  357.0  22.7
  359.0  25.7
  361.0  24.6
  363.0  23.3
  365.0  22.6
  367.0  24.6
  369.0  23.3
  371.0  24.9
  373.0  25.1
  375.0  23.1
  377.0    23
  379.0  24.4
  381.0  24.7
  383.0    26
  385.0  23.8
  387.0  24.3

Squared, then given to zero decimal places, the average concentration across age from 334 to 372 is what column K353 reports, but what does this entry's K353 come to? 601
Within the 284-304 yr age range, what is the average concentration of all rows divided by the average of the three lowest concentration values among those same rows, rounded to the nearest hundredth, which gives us 1.07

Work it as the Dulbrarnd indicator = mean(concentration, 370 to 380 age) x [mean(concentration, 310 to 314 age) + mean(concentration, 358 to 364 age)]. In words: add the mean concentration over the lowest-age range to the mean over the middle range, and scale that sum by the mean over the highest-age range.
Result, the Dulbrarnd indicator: 1131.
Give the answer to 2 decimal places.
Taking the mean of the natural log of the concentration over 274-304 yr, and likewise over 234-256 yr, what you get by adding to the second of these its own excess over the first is 3.03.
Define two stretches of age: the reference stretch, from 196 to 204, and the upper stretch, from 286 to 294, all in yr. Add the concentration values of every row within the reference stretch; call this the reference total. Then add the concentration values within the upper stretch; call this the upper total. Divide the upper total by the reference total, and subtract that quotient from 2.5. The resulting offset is 1.52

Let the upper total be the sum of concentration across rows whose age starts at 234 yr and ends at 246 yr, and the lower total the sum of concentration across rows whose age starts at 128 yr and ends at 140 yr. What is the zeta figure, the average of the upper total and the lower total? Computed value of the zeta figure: 133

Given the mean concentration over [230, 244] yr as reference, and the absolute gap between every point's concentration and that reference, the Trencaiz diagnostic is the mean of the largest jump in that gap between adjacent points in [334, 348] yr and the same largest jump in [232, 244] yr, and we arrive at 1.5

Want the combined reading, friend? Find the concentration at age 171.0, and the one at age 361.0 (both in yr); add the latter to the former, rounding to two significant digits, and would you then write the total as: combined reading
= 46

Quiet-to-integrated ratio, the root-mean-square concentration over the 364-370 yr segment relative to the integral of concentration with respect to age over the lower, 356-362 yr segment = 0.161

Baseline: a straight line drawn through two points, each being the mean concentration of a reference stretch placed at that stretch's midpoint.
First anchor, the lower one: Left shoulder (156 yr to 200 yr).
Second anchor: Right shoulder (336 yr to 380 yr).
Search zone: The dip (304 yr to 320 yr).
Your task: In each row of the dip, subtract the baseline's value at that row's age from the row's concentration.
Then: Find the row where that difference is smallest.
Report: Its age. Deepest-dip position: 307.0 yr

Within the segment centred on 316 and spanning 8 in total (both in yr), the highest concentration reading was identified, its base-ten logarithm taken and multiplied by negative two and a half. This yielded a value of -3.495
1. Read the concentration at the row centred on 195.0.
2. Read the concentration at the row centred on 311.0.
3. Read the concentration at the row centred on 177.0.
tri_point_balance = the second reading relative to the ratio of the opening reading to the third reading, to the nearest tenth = 18.8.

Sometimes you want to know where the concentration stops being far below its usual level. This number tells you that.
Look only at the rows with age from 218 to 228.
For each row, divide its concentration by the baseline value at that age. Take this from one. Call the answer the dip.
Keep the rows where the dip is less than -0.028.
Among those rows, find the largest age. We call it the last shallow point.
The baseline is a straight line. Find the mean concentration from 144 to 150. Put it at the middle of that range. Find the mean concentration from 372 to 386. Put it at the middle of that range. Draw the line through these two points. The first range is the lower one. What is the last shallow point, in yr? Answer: 227.0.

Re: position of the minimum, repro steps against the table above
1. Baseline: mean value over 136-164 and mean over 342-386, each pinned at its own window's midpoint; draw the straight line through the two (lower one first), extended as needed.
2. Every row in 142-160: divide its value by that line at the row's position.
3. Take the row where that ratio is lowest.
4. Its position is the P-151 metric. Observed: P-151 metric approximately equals 147.0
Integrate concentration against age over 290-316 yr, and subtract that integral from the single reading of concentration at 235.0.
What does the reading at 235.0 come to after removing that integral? -552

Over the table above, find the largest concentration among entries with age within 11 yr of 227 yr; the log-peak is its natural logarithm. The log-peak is 3.23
